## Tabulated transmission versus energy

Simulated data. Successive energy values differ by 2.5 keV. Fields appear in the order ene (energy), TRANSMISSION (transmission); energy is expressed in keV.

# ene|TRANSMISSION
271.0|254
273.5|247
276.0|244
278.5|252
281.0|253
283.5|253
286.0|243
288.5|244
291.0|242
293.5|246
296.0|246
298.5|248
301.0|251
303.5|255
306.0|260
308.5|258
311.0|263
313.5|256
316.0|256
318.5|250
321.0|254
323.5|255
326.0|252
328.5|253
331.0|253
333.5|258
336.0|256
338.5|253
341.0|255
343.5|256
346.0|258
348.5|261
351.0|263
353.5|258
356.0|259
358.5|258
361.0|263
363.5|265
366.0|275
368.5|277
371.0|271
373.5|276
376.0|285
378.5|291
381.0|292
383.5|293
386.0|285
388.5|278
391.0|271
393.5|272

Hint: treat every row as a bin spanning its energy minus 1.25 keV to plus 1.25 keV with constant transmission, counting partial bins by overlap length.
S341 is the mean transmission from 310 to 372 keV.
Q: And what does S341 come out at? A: 259.1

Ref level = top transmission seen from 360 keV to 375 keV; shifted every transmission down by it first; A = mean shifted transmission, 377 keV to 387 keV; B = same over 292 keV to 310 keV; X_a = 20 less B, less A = 32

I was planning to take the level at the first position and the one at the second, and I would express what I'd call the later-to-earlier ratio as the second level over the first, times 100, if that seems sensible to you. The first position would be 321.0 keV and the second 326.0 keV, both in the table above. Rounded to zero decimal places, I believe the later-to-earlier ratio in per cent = 99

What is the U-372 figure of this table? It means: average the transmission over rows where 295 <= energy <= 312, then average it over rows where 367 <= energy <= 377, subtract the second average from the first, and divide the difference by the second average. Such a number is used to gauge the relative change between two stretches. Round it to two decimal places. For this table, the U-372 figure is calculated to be -0.08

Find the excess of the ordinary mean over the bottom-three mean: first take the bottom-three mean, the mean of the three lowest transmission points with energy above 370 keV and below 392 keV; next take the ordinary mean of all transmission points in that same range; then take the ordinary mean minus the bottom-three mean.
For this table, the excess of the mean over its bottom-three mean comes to 10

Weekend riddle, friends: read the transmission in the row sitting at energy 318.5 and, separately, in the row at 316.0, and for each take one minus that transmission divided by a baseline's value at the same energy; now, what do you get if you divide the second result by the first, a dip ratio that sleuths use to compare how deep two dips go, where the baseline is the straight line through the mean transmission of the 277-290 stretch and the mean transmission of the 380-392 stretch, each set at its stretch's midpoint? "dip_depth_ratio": 0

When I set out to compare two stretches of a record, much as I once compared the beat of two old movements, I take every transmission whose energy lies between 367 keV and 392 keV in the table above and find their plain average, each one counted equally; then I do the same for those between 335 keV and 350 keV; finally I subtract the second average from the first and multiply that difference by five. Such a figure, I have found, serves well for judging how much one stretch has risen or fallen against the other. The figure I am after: 127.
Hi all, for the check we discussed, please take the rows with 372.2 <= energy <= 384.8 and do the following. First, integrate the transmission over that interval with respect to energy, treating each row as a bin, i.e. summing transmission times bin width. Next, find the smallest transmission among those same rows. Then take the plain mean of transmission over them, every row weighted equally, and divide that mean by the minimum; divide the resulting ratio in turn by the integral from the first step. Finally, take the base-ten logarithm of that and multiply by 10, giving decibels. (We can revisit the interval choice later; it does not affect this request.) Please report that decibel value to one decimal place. -35.4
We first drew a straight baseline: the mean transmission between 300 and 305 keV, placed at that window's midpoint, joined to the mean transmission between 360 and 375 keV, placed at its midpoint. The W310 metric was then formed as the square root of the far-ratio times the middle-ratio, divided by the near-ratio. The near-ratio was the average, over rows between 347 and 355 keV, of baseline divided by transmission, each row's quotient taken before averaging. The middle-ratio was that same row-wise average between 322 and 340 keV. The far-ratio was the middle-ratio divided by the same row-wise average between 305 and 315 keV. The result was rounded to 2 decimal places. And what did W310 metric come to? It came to 1.01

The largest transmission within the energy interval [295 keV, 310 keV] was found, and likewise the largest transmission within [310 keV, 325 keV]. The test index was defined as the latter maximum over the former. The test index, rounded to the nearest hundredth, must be 1.01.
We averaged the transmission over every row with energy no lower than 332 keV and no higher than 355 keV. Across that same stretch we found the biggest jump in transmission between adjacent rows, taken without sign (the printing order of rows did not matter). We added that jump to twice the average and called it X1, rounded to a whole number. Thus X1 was 520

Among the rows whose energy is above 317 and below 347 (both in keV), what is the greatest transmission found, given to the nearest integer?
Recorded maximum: 258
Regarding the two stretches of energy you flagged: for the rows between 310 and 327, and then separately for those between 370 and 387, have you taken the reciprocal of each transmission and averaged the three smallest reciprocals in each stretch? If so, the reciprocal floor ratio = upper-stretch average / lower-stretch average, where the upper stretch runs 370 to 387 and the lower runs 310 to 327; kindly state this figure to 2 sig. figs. 0.88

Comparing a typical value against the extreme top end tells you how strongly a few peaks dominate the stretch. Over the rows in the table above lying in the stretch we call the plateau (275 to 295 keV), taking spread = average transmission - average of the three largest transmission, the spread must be -5.5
